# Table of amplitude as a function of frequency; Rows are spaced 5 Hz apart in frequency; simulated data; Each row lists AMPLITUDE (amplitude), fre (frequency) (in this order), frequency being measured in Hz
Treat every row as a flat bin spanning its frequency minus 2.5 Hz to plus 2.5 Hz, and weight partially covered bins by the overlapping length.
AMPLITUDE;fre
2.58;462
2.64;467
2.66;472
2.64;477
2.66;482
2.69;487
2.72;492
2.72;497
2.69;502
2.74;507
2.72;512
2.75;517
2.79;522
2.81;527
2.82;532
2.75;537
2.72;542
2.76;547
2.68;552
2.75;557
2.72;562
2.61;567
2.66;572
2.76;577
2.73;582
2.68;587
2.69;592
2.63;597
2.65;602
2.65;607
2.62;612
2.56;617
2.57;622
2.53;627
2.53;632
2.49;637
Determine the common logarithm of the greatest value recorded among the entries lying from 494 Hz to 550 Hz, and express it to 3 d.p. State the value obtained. 0.450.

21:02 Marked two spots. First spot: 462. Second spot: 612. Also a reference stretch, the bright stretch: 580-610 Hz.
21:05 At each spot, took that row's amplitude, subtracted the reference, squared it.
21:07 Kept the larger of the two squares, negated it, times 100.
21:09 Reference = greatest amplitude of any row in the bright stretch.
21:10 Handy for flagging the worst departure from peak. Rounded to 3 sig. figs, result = -2.25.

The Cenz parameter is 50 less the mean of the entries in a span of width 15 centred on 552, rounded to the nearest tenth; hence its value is 47.3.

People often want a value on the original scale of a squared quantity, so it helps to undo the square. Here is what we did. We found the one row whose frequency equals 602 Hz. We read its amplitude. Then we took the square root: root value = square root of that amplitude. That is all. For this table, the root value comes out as 1.63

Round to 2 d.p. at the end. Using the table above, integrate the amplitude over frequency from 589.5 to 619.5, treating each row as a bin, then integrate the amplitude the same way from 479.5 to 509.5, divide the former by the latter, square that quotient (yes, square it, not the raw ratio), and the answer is 0.95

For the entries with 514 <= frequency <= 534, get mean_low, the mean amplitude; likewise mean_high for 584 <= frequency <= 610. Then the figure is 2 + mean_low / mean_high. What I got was 3.05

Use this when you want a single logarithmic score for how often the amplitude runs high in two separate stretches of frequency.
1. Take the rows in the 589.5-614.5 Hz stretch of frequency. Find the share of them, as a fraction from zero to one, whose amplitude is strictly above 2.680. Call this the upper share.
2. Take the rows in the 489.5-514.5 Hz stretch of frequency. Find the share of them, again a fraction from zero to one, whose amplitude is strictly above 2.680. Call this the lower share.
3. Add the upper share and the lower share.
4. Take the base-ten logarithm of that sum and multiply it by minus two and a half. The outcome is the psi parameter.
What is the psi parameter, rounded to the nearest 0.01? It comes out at -0.20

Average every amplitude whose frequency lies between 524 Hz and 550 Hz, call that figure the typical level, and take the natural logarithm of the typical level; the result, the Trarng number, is 1.02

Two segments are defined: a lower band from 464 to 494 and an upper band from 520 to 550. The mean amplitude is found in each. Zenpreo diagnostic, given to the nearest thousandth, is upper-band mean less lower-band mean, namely 0.107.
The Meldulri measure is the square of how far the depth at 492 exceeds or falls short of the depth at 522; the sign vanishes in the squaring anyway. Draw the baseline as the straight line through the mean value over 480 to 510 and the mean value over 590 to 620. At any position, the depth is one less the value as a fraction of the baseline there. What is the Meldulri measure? 0.0011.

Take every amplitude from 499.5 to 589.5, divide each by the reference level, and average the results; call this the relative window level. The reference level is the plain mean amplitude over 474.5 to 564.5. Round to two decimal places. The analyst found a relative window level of 1.00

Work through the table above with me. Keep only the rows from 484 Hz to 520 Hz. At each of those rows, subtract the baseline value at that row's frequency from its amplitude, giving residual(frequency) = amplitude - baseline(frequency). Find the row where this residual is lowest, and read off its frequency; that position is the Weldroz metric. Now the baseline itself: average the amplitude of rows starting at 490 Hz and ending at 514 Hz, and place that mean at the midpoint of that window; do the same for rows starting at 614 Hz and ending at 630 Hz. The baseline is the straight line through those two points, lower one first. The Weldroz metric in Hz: 487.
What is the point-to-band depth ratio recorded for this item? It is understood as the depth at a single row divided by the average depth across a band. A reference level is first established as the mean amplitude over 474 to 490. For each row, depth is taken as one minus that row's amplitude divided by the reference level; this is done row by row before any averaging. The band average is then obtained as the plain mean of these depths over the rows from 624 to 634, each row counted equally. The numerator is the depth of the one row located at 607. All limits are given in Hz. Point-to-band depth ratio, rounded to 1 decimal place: 0.1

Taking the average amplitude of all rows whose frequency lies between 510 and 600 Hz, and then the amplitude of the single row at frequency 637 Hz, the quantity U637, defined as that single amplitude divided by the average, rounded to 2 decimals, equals 0.91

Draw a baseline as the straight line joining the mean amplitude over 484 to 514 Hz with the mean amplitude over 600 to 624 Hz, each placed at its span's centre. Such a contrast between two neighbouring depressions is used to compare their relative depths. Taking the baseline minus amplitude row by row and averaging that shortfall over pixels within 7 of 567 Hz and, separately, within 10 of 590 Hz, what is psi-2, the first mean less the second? 0.04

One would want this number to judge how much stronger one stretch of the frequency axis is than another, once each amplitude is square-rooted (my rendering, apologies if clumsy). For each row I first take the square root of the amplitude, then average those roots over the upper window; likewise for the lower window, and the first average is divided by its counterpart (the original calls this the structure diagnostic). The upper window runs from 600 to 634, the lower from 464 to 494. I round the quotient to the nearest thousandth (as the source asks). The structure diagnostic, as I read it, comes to 0.985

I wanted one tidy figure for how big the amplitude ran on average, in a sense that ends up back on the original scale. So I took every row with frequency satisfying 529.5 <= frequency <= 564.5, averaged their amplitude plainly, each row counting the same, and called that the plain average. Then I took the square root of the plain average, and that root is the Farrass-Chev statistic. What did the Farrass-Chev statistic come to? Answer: 1.66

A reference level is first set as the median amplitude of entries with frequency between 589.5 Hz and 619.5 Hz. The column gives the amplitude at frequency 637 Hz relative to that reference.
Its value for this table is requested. -0.15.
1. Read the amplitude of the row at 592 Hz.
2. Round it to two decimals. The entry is 2.69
